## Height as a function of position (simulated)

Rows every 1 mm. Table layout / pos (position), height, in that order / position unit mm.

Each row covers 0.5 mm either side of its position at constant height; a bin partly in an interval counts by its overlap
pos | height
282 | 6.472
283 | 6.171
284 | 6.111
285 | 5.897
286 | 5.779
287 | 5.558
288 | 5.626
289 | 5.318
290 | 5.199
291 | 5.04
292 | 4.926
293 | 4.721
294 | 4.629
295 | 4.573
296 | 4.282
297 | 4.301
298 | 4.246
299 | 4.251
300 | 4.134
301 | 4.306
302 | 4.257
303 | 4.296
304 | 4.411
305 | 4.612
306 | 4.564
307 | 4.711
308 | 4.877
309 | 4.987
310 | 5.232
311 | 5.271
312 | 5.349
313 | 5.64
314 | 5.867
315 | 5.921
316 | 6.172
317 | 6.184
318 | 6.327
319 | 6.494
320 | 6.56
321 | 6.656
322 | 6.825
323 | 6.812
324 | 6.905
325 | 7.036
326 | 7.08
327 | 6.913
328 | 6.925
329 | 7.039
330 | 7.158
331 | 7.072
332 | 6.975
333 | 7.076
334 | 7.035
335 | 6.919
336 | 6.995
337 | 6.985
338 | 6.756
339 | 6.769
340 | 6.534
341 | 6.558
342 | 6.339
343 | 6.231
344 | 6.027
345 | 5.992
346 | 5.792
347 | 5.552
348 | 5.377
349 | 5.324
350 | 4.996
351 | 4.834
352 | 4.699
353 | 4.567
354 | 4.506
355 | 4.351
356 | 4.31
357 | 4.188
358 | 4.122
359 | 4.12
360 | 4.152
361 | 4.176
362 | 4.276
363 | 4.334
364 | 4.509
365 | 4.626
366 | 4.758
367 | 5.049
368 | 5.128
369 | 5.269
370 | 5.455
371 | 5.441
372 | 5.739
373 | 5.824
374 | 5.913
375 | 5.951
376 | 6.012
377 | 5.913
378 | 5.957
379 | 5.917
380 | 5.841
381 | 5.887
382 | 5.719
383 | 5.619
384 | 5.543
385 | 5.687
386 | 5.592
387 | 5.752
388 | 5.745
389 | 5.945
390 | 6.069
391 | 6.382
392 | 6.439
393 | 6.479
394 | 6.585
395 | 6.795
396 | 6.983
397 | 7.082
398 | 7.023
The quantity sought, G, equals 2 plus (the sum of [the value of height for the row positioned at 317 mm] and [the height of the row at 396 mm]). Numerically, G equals 15.2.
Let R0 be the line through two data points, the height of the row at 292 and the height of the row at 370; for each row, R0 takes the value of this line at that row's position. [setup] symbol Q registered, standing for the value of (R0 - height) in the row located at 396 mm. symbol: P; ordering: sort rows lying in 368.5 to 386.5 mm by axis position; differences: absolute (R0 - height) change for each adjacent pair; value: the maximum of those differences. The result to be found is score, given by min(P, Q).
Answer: -1.4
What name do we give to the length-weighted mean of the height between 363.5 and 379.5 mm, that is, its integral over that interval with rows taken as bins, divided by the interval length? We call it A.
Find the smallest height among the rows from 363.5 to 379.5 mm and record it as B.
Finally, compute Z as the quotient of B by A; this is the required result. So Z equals 0.82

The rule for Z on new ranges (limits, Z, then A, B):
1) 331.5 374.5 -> 0.76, 5.46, 4.12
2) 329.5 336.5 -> 0.98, 7.03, 6.919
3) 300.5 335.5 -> 0.71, 6.01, 4.257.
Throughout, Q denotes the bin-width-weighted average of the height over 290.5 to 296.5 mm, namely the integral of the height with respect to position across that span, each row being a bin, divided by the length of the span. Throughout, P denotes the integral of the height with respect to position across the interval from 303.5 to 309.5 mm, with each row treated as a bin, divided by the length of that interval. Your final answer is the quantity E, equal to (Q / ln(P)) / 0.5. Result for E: 6.1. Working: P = 4.7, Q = 4.7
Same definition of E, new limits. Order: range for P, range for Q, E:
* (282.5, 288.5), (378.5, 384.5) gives 6.5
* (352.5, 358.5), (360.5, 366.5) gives 6.1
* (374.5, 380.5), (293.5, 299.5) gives 4.9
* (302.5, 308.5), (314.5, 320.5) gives 8.3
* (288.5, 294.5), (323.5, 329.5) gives 8.7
